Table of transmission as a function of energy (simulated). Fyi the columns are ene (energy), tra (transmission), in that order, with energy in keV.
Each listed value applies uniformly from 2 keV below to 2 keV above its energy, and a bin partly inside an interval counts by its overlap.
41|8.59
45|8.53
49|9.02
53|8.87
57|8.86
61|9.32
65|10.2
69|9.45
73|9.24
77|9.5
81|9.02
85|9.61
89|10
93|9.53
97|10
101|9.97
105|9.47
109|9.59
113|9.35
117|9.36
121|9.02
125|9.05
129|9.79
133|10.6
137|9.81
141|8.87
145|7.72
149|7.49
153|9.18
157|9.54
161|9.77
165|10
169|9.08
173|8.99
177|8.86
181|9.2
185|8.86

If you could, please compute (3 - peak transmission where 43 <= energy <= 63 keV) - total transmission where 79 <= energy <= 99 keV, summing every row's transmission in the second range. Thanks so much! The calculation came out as -54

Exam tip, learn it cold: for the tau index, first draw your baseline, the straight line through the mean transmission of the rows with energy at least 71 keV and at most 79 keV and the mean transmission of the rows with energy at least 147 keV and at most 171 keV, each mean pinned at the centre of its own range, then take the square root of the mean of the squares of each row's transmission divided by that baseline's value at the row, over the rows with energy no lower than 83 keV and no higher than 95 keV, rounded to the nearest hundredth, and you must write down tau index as 1.04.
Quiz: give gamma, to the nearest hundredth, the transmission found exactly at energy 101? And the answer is 9.97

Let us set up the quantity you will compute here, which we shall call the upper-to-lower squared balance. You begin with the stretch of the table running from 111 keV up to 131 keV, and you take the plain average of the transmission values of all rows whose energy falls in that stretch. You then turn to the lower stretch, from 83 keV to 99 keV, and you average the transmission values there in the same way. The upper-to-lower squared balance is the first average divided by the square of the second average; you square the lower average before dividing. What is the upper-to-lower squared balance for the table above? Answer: 0.097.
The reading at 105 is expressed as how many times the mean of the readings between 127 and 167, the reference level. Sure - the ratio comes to 1.02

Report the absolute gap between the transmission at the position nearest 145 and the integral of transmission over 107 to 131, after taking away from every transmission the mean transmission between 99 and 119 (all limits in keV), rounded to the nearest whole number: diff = 3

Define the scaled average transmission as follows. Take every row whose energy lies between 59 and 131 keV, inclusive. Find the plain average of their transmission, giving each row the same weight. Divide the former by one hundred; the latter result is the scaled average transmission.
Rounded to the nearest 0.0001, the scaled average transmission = 0.0953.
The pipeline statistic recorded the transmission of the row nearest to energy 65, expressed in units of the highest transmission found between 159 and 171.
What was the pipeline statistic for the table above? 1.02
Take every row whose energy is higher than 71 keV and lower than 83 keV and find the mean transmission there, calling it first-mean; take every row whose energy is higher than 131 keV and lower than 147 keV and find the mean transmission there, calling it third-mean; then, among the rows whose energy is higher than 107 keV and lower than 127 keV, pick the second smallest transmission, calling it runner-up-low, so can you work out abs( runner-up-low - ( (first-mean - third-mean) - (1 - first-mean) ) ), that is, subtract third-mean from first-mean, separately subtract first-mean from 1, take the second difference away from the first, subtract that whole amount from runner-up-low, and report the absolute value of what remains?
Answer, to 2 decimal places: 0.79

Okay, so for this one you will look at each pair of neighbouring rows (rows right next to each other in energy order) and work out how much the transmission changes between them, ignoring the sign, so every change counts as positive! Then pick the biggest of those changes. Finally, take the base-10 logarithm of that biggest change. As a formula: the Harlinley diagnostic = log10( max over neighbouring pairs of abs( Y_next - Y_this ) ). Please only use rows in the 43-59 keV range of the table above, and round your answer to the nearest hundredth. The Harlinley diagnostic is -0.31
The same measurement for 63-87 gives -0.12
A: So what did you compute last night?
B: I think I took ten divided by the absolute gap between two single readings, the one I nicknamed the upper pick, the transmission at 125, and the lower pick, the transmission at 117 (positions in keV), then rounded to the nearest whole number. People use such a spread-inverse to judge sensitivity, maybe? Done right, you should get 32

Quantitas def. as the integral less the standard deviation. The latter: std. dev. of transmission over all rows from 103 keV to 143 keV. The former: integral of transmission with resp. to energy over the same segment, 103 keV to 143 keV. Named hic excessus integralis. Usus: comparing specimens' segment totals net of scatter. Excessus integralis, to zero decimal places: 379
